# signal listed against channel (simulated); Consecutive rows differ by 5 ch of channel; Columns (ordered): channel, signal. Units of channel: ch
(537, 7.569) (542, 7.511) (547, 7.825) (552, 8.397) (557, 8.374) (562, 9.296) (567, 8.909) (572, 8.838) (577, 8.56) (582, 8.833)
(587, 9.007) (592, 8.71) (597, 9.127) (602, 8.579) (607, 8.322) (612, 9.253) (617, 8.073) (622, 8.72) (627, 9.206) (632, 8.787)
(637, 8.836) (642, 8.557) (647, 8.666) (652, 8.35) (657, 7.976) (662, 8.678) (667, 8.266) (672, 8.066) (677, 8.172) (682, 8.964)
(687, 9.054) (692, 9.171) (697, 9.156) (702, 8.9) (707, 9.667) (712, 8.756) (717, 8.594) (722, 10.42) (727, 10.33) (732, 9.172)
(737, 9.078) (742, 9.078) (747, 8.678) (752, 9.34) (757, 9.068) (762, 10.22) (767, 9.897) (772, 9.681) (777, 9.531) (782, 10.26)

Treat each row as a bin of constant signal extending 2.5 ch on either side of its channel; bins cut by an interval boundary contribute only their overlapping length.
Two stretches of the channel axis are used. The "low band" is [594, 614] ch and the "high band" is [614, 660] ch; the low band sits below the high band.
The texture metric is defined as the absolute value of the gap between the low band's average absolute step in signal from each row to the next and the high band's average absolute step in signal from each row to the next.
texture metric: 0.24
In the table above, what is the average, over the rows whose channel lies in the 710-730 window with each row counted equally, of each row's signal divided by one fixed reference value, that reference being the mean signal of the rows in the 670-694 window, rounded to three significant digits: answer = 1.10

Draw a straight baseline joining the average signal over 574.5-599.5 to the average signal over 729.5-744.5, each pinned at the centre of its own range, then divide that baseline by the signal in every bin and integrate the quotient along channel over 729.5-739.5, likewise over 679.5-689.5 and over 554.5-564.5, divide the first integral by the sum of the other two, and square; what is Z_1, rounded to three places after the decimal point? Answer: 0.249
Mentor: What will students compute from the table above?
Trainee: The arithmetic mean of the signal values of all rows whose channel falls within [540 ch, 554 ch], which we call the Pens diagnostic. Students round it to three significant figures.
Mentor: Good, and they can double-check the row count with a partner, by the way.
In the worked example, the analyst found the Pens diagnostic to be 7.91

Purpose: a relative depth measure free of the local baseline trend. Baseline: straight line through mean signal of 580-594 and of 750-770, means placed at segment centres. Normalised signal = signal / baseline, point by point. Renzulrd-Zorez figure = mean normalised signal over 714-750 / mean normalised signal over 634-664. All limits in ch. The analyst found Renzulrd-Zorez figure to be 1.05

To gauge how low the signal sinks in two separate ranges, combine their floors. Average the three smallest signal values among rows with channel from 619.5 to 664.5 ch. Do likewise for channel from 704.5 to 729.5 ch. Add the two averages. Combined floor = 17.3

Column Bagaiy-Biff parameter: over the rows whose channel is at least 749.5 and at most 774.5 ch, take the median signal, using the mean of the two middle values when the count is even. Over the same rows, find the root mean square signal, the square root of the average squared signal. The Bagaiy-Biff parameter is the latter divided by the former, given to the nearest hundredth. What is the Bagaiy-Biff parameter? 1.00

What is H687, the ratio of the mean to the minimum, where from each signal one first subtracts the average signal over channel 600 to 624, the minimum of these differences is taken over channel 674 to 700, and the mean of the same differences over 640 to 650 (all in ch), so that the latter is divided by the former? 0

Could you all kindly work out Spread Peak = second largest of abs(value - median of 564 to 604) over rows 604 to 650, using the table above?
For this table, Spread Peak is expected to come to 0.51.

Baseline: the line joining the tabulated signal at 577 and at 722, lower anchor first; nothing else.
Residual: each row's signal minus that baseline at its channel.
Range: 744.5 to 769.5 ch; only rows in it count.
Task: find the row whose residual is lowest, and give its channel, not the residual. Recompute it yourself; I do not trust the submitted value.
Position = 747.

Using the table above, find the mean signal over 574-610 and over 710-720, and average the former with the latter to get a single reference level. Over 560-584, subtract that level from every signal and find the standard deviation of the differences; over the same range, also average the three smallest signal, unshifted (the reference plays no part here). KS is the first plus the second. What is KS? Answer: 9.0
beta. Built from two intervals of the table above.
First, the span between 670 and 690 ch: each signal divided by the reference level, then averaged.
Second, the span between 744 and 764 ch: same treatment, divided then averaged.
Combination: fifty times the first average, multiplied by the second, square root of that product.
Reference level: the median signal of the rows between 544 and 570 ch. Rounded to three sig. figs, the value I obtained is 7.53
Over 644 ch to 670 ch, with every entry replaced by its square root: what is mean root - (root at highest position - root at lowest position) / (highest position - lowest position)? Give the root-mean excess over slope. 2.90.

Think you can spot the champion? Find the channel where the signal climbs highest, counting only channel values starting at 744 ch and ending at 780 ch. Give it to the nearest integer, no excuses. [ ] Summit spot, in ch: 762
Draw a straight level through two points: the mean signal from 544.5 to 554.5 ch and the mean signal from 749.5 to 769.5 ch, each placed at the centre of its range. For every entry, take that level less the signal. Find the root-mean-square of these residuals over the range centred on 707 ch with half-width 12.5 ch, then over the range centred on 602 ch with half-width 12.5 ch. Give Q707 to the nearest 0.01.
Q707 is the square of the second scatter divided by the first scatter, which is 0.46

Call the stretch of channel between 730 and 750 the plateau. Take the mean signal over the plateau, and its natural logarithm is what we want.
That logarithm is 2.20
